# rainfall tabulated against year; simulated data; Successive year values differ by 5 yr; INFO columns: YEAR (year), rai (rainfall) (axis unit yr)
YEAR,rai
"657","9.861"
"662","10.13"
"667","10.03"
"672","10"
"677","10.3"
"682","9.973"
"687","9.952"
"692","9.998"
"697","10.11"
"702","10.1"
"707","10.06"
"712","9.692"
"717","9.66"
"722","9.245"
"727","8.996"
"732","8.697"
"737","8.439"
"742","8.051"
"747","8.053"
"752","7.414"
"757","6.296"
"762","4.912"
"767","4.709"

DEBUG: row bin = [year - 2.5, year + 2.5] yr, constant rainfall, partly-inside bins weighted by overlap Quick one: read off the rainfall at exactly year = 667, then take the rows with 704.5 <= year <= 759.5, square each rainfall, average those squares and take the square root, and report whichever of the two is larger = 10.03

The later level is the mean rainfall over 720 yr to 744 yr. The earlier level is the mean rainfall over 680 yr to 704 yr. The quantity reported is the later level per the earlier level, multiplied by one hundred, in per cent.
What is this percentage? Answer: 87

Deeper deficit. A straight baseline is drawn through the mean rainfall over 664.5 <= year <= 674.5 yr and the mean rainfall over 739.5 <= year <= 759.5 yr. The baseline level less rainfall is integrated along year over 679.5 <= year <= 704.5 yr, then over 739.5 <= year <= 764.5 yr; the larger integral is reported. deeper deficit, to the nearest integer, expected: 11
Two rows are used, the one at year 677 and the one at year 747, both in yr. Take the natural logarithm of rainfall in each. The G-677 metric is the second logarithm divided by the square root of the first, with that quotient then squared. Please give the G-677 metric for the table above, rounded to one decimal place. 1.9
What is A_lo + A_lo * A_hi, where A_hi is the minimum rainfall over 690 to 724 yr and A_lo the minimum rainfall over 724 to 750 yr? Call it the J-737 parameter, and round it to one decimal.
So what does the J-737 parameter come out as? 82.5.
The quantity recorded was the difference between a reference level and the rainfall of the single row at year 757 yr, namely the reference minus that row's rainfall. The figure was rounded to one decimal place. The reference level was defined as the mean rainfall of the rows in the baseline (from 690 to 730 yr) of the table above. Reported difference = 3.4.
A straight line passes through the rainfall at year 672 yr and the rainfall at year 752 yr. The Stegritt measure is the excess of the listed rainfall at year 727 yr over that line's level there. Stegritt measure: 0.8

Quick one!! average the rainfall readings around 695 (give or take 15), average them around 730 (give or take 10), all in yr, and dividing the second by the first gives 0.88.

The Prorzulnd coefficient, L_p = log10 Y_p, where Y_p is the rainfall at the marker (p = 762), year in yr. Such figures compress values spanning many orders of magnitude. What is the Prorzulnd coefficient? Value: 0.69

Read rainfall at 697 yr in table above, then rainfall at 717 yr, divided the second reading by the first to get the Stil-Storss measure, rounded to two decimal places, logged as 0.96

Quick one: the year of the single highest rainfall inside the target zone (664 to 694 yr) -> 677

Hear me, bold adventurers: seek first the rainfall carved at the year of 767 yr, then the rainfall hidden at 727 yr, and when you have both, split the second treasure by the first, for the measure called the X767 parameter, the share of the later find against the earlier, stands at 1.9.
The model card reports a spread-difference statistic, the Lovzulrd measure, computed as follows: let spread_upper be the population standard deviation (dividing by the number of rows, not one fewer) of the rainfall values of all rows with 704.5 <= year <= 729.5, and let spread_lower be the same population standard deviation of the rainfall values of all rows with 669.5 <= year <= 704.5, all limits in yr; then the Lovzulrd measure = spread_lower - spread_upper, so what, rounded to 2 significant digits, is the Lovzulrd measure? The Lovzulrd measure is -0.26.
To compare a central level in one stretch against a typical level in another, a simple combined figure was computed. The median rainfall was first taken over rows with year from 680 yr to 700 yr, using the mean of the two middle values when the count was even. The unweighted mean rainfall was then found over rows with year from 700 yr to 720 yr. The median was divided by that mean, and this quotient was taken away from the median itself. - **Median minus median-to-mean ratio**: 8.97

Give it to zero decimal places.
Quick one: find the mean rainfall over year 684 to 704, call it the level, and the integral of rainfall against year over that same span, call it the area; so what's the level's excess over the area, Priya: -191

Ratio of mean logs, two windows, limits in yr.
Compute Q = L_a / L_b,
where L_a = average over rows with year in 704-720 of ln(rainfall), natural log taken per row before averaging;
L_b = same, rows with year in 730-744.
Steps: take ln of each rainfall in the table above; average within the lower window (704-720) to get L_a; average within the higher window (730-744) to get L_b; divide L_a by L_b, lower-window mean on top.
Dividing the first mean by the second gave 1.07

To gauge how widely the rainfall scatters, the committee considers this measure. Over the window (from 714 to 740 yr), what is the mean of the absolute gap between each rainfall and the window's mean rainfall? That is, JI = 0.4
